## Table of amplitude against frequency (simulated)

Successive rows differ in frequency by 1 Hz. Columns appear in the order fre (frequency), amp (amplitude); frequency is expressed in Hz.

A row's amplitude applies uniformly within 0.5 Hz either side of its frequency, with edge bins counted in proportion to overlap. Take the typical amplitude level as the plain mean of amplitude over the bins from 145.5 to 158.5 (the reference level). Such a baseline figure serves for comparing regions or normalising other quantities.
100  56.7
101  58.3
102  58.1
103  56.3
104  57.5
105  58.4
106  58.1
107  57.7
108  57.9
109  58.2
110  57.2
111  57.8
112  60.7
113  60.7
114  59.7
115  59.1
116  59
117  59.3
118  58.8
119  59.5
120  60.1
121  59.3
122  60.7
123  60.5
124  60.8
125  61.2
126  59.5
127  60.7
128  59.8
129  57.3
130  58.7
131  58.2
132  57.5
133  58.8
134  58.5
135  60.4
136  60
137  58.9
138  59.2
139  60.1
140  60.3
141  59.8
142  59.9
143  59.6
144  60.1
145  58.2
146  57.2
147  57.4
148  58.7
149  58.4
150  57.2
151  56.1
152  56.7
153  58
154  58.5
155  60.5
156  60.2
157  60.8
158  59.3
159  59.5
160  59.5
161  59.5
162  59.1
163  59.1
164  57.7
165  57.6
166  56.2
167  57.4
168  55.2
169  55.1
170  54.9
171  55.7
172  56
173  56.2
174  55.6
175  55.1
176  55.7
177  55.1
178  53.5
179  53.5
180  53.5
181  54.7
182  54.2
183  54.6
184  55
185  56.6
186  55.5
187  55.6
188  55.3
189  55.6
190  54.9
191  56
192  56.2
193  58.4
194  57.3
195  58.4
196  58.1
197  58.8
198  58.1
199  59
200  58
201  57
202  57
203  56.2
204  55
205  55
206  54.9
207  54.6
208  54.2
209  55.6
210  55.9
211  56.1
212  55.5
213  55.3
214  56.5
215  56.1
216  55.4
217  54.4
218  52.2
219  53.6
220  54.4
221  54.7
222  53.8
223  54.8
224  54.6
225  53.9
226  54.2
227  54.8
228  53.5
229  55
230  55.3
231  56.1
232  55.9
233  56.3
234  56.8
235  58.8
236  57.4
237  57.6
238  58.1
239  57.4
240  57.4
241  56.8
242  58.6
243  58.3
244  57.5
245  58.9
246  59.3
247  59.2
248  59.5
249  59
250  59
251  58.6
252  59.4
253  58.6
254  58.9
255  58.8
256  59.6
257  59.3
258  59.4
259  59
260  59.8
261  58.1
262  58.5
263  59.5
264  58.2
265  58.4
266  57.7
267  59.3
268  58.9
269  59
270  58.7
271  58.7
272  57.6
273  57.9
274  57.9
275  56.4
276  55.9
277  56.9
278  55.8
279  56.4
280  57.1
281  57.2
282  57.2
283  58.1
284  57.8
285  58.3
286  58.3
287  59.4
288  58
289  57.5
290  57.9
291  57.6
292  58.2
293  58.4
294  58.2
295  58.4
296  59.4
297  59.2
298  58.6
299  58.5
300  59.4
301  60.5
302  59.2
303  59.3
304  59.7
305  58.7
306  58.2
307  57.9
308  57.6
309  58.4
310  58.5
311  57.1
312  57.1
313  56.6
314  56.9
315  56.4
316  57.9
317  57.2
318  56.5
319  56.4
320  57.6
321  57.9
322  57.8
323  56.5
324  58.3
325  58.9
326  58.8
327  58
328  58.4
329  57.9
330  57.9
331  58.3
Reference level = 58.4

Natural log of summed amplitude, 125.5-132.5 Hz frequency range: 6.02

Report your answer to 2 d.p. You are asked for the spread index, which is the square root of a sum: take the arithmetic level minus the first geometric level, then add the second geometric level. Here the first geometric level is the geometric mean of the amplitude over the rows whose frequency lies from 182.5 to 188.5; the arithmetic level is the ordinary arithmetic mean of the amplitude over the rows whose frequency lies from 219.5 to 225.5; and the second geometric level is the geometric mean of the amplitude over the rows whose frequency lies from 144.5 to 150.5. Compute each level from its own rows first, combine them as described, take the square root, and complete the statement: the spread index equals 7.54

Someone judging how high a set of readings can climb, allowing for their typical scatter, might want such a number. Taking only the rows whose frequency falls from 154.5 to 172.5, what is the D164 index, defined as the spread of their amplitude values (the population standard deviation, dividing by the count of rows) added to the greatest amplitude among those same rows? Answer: 62.8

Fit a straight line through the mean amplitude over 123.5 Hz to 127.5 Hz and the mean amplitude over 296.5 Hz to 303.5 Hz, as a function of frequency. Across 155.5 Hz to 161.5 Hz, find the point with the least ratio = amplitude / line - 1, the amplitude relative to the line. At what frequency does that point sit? 158 Hz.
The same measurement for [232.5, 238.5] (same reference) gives 233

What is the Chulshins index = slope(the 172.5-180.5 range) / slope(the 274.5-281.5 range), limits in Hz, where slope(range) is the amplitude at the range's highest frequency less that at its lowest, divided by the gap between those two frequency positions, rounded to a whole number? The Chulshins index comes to -3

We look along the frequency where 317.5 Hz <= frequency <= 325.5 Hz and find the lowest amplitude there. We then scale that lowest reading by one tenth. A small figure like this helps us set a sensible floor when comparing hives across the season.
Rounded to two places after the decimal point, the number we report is 5.64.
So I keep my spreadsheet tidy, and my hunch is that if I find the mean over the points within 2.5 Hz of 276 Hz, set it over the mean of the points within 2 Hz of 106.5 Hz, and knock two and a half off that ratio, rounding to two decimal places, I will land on -1.52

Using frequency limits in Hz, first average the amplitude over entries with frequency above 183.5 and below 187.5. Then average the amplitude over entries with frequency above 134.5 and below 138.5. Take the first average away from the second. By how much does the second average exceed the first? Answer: 4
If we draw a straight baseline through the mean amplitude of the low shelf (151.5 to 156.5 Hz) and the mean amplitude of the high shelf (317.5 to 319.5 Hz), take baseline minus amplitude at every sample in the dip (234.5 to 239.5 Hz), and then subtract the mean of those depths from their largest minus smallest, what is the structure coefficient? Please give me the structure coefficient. 1.6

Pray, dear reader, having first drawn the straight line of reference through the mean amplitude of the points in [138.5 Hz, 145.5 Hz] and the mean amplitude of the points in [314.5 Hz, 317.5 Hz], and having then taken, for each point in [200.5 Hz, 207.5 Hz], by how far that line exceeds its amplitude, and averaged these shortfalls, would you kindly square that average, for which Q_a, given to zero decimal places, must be 10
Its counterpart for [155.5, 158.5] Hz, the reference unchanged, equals 0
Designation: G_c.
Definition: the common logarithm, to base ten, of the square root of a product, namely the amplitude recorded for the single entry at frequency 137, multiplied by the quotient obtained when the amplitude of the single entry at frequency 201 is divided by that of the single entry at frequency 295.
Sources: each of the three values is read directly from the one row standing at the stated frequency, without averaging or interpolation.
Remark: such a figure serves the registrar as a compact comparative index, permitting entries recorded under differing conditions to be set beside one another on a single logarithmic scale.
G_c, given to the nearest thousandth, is 0.880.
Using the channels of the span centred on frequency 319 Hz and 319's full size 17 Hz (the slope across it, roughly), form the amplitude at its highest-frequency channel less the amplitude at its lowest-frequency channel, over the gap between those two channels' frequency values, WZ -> 0.06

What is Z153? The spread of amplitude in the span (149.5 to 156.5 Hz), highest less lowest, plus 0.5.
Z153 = 4.9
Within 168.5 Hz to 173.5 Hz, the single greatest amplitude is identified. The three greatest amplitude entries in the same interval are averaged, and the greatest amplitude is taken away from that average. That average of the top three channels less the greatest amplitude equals -0.23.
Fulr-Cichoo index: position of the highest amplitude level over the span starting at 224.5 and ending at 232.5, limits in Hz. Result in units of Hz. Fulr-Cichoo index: 231 Hz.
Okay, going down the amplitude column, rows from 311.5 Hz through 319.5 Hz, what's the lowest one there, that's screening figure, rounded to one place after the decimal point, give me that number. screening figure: 56.4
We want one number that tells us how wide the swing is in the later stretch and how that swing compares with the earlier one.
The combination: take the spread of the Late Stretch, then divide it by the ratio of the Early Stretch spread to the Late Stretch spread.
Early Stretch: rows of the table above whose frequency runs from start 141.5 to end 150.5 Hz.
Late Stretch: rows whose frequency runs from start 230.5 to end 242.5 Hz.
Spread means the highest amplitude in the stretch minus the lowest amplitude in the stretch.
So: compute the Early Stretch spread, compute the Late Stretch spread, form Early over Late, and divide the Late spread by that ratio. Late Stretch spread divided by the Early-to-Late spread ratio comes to 2.9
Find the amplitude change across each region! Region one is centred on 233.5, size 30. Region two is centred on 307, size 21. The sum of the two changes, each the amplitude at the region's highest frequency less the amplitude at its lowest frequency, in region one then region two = 3.9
